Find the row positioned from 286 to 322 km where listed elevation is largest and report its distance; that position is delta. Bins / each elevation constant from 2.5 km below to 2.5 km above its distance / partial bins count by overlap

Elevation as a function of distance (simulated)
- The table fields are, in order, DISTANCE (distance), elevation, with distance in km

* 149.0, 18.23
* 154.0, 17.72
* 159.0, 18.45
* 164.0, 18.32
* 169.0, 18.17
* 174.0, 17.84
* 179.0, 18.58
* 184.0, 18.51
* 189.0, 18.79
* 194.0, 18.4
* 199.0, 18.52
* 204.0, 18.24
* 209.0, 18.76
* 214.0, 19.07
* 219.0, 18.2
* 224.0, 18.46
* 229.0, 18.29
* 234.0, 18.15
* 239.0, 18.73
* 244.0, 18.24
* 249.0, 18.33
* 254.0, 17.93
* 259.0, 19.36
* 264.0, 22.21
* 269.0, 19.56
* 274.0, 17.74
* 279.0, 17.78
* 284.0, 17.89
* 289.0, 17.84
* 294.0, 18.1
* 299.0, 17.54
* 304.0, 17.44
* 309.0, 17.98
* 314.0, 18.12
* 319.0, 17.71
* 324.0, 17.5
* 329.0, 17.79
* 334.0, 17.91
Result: 314.0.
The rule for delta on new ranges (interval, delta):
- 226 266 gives 264.0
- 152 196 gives 189.0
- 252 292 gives 264.0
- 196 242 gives 214.0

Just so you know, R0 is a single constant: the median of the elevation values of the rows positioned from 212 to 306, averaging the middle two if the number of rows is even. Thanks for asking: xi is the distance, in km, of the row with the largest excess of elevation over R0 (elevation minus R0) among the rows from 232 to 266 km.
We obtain 264.0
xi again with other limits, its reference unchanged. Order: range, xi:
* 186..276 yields 264.0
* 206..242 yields 214.0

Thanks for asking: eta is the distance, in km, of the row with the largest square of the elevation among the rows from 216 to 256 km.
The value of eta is 239.0 km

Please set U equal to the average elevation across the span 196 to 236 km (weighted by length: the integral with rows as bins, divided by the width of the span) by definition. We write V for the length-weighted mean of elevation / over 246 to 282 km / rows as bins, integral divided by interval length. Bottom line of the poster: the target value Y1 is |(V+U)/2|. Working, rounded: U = 18.5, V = 19.0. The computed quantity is 18.7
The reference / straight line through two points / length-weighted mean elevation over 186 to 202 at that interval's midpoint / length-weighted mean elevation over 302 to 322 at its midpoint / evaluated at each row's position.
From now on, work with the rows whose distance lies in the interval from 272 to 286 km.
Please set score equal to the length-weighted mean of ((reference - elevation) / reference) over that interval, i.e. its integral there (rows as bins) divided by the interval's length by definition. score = 0.012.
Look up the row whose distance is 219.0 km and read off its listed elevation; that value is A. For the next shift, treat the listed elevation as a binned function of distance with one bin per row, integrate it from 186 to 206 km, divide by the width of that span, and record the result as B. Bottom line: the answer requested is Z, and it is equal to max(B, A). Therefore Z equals 18.5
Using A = 18.2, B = 18.49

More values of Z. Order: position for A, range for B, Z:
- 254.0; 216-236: 18.3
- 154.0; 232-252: 18.4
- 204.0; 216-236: 18.3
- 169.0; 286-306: 18.2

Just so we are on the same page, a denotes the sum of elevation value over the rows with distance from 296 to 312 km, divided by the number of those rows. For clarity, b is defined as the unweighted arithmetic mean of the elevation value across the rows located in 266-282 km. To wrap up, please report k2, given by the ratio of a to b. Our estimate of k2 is 0.96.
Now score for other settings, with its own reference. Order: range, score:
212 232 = -0.005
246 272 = -0.070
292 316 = 0.002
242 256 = 0.002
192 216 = -0.005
